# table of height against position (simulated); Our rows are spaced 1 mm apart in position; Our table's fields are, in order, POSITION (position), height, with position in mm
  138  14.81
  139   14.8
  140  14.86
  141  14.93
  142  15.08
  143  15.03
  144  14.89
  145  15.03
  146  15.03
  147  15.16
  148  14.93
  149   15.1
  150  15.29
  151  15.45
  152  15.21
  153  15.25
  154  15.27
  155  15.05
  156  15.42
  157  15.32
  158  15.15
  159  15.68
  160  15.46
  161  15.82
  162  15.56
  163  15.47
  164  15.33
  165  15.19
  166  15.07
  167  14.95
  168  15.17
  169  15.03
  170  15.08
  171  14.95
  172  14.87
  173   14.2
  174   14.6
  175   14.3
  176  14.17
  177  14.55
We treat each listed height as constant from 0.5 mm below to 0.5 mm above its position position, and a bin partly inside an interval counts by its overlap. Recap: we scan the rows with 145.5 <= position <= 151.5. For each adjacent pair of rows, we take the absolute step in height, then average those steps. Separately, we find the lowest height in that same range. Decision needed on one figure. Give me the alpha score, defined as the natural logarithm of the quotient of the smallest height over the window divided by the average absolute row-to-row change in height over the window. 4.44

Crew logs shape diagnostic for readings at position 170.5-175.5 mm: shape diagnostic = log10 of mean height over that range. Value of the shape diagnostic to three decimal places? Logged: 1.164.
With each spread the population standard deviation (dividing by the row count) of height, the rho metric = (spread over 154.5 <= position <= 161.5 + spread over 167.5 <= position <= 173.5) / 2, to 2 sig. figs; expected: 0.29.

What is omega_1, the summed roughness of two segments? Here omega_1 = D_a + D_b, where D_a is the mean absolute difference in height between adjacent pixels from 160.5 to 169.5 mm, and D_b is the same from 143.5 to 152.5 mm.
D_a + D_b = 0.31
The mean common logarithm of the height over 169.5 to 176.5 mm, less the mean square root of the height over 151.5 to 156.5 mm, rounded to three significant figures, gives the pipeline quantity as -2.74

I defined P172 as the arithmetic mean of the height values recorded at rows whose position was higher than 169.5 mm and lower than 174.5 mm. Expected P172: 14.7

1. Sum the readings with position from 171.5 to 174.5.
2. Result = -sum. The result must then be -43.7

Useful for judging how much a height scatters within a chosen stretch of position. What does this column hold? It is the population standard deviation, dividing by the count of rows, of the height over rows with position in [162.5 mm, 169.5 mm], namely 0.166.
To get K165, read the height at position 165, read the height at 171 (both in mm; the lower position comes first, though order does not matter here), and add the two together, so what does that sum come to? 30.1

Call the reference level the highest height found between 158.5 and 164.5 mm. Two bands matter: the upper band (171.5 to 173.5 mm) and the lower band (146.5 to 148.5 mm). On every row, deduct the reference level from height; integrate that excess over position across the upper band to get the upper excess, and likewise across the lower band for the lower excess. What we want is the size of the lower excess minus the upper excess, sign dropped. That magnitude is 1.0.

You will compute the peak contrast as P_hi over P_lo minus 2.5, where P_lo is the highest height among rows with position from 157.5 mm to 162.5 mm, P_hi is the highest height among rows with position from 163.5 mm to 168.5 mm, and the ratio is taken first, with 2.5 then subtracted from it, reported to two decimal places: -1.53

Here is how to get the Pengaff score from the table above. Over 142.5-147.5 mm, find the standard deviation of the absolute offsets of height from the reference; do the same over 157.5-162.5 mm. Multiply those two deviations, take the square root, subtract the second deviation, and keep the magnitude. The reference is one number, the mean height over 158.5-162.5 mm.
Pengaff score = 0.04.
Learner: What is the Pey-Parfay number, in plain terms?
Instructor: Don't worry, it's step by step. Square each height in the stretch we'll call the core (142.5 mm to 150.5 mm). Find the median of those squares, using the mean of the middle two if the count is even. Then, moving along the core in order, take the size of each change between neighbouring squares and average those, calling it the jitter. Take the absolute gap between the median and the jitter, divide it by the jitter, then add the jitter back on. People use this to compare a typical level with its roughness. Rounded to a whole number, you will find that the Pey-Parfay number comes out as 56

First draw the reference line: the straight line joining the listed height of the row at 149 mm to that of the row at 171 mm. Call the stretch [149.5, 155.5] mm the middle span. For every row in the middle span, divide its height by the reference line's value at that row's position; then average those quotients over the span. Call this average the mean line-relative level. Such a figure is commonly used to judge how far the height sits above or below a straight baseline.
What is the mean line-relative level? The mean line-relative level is 1.012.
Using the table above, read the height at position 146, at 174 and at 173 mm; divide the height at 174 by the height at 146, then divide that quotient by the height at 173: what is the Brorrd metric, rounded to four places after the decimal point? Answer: 0.0684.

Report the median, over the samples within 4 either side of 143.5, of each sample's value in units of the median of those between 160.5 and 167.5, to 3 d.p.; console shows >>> 0.980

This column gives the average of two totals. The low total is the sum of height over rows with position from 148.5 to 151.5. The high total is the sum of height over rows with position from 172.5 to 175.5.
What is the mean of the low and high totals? 44.5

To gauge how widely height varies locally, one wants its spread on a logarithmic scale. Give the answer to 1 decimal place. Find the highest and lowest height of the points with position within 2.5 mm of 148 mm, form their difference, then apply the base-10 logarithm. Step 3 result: -0.4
